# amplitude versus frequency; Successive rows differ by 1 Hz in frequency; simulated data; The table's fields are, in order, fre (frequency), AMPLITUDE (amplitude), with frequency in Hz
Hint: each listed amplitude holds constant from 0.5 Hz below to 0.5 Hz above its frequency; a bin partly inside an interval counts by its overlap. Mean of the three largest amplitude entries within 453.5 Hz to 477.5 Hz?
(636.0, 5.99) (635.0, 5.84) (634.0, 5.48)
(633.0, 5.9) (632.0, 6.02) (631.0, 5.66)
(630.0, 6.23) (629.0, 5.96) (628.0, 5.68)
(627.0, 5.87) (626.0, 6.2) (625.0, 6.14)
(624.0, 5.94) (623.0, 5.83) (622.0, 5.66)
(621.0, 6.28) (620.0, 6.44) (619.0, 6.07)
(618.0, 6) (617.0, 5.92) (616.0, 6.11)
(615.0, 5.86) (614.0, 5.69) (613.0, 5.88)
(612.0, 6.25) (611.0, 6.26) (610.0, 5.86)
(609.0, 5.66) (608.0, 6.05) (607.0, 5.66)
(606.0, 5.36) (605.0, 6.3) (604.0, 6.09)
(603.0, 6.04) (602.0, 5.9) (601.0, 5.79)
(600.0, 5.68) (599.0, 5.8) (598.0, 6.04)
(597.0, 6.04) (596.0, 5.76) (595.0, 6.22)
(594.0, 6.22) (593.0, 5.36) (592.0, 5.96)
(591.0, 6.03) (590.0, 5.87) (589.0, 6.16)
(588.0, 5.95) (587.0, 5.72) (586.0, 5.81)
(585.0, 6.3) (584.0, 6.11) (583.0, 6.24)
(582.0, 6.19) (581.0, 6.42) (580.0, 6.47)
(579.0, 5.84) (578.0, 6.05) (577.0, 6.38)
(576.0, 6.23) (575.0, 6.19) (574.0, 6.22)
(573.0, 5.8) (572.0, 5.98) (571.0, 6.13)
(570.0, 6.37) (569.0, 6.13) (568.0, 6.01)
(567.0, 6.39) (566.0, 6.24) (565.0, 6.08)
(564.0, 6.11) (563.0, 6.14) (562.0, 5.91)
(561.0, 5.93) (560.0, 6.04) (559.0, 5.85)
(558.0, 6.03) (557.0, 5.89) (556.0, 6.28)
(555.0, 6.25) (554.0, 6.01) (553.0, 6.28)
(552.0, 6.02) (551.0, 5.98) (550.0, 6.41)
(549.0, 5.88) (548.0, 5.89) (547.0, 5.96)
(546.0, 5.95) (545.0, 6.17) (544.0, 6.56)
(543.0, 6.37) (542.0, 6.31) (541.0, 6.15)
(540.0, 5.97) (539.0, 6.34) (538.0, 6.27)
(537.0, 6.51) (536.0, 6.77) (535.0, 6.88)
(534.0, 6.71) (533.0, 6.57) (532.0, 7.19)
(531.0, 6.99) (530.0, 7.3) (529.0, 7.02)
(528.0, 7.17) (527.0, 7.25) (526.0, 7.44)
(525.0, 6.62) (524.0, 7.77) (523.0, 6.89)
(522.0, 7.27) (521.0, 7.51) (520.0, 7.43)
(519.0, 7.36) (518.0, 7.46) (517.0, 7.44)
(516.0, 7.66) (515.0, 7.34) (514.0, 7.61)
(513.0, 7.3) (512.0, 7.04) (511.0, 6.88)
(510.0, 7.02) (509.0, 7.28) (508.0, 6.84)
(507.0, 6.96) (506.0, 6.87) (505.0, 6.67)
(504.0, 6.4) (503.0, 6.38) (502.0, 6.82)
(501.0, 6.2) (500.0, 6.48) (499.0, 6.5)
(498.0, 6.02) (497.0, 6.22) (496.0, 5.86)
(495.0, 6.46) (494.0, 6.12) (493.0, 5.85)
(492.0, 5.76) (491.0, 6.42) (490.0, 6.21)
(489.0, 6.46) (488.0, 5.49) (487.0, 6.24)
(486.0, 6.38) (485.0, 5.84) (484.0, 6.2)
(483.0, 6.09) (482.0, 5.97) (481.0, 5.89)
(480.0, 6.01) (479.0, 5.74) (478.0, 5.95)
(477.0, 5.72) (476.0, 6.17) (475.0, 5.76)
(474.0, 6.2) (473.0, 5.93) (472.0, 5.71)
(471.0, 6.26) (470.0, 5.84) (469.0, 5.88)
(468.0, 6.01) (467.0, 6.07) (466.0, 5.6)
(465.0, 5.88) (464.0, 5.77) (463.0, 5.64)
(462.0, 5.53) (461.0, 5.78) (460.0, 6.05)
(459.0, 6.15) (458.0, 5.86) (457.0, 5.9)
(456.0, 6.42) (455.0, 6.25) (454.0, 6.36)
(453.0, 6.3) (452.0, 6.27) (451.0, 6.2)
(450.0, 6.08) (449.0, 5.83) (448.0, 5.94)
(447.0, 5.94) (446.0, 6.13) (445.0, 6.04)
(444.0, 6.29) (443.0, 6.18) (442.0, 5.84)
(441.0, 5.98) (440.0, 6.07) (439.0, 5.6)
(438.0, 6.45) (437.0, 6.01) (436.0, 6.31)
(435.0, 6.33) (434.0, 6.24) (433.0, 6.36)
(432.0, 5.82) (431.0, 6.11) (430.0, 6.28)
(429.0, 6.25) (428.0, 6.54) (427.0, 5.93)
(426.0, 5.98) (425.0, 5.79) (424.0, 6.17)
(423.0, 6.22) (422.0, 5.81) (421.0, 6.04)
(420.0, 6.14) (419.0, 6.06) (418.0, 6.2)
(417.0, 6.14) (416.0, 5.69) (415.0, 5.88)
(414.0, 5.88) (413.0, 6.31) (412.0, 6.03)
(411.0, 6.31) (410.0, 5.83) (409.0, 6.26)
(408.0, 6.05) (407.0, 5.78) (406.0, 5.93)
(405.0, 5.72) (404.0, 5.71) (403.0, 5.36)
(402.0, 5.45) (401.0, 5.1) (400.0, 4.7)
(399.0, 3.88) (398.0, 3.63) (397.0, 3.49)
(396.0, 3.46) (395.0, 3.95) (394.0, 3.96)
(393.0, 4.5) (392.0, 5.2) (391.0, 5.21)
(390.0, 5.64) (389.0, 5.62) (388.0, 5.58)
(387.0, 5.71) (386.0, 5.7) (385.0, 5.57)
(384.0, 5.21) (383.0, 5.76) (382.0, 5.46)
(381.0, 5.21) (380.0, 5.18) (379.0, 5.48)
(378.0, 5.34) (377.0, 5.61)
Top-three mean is 6.35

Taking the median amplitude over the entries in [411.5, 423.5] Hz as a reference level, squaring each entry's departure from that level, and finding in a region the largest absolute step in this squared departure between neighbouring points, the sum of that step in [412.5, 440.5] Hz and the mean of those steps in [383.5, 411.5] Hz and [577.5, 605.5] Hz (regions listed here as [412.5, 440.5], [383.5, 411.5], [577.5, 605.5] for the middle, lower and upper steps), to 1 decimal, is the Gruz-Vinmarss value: 1.9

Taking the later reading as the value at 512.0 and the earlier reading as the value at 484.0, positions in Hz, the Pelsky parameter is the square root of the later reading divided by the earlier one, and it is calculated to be 1.07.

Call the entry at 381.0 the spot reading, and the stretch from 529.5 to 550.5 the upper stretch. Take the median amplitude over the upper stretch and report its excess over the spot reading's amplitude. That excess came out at 1.2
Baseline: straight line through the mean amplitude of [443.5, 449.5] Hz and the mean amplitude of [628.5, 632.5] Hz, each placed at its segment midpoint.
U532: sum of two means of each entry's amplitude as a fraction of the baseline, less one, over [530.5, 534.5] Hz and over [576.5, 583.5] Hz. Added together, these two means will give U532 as 0.18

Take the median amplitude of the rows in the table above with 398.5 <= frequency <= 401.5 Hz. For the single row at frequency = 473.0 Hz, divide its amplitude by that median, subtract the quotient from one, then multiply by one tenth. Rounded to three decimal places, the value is -0.026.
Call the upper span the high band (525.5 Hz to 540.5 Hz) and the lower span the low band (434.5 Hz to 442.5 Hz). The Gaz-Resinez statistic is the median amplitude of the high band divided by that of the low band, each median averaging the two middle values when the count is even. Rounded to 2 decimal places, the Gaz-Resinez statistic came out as 1.14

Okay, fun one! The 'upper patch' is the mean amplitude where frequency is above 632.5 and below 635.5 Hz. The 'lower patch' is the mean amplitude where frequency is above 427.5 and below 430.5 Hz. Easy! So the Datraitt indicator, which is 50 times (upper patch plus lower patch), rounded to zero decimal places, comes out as 605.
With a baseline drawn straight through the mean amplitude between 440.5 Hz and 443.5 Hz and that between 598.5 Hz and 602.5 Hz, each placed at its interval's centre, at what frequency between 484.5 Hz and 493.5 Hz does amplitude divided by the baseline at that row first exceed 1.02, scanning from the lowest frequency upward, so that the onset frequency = 486.0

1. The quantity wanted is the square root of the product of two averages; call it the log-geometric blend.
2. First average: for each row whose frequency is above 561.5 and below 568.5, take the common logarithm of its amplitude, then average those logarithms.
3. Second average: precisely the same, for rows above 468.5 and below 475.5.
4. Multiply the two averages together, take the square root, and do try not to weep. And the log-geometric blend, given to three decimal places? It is 0.780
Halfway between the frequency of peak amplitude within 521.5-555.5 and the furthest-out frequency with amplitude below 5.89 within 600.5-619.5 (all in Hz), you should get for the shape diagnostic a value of 569.5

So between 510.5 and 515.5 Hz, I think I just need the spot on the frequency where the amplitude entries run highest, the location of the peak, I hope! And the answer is 514.0 Hz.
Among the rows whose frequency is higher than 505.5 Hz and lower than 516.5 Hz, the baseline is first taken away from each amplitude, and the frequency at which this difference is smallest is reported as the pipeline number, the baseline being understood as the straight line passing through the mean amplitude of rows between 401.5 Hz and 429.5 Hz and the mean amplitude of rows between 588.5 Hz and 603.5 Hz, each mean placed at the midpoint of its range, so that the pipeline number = 508.0 Hz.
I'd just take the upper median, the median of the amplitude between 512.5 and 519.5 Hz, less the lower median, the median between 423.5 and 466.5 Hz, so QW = 1.4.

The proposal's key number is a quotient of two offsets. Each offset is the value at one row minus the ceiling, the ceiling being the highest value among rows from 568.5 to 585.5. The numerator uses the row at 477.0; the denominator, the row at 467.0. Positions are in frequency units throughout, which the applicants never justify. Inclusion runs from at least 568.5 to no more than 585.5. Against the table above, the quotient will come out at 1.9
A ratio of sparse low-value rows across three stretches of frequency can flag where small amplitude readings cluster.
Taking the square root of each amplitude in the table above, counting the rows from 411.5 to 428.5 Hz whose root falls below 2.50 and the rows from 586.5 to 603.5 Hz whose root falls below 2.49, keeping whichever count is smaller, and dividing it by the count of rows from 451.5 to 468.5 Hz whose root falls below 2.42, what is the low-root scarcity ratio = 3.0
